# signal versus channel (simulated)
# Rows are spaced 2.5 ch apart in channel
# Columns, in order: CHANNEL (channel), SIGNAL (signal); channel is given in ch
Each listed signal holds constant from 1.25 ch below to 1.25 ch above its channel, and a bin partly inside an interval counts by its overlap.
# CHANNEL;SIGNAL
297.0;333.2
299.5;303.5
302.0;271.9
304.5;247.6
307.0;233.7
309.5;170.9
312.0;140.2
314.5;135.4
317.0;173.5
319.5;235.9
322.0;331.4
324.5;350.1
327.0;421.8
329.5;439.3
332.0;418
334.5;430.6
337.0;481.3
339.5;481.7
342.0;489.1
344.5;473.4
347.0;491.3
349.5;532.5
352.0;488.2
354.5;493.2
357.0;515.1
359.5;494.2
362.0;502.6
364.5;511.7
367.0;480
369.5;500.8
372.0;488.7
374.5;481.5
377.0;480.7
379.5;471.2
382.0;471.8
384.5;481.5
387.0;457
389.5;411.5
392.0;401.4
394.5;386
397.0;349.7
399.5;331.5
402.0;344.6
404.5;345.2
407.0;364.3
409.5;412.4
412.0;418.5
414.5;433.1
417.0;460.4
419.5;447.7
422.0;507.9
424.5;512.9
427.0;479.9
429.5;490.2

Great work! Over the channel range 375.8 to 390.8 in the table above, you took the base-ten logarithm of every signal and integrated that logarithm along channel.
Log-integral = 40.0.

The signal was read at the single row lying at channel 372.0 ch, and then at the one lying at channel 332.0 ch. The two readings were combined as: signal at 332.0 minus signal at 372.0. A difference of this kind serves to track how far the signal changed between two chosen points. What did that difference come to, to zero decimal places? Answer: -71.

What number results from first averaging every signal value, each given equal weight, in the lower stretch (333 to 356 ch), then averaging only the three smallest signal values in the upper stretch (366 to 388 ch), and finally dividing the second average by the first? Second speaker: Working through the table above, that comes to 1.0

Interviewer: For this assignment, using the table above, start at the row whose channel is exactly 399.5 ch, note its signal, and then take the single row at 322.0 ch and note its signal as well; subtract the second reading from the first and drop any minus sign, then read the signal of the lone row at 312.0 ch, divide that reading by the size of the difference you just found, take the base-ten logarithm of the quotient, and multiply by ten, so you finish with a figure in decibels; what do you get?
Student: 31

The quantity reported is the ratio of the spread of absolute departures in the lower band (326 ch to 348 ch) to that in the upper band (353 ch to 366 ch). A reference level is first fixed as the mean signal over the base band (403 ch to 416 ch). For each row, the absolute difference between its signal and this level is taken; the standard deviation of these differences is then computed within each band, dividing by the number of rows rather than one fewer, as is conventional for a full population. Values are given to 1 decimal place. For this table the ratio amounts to 3.2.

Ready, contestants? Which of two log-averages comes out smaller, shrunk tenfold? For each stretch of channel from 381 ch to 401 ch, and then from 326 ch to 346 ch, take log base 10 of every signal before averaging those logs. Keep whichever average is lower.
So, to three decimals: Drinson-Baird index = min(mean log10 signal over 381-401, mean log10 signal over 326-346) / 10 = 0.261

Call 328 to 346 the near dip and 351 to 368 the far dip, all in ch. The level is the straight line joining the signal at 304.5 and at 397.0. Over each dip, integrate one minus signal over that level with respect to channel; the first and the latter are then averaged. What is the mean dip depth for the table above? -10.8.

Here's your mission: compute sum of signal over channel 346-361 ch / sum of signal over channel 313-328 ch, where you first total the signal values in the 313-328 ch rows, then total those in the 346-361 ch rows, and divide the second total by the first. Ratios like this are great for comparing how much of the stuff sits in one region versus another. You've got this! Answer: 1.8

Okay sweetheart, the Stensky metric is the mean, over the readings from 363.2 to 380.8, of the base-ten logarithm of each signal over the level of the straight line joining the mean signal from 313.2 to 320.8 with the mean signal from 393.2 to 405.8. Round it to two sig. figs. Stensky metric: 0.22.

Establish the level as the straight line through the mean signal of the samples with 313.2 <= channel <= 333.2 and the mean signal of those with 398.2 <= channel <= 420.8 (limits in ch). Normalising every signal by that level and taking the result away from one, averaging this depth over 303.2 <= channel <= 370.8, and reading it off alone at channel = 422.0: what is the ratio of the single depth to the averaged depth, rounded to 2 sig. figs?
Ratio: 1.3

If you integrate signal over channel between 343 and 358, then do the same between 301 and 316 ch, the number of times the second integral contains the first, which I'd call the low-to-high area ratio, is 0.40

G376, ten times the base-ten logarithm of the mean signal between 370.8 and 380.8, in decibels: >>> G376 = 26.8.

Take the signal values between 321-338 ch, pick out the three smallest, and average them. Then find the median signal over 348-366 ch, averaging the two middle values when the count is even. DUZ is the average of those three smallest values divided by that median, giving 0.73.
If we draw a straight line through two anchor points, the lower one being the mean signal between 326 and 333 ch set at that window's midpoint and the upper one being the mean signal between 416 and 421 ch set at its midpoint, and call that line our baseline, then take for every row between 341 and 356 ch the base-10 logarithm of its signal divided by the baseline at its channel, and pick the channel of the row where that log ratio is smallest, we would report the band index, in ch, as 344.5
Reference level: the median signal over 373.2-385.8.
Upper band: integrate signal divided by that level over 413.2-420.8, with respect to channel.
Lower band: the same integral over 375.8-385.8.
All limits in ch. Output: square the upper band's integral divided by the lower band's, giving 0.5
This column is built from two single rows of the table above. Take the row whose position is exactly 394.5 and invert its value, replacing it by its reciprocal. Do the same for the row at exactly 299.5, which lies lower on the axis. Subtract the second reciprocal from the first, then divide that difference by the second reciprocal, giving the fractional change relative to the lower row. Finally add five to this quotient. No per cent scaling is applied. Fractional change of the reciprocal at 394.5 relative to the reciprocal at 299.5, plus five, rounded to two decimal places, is 4.79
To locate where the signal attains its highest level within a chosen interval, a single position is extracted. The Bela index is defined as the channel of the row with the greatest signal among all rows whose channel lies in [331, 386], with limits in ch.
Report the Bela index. 349.5 ch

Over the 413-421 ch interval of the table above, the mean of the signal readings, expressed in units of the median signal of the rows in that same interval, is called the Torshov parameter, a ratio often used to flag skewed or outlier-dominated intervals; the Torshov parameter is 1.00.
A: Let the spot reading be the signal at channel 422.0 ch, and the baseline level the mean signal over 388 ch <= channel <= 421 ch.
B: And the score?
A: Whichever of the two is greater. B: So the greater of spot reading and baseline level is 508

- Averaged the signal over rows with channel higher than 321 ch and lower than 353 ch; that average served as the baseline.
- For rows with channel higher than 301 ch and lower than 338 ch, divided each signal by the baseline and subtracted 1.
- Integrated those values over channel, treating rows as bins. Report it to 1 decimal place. -12.5 ch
